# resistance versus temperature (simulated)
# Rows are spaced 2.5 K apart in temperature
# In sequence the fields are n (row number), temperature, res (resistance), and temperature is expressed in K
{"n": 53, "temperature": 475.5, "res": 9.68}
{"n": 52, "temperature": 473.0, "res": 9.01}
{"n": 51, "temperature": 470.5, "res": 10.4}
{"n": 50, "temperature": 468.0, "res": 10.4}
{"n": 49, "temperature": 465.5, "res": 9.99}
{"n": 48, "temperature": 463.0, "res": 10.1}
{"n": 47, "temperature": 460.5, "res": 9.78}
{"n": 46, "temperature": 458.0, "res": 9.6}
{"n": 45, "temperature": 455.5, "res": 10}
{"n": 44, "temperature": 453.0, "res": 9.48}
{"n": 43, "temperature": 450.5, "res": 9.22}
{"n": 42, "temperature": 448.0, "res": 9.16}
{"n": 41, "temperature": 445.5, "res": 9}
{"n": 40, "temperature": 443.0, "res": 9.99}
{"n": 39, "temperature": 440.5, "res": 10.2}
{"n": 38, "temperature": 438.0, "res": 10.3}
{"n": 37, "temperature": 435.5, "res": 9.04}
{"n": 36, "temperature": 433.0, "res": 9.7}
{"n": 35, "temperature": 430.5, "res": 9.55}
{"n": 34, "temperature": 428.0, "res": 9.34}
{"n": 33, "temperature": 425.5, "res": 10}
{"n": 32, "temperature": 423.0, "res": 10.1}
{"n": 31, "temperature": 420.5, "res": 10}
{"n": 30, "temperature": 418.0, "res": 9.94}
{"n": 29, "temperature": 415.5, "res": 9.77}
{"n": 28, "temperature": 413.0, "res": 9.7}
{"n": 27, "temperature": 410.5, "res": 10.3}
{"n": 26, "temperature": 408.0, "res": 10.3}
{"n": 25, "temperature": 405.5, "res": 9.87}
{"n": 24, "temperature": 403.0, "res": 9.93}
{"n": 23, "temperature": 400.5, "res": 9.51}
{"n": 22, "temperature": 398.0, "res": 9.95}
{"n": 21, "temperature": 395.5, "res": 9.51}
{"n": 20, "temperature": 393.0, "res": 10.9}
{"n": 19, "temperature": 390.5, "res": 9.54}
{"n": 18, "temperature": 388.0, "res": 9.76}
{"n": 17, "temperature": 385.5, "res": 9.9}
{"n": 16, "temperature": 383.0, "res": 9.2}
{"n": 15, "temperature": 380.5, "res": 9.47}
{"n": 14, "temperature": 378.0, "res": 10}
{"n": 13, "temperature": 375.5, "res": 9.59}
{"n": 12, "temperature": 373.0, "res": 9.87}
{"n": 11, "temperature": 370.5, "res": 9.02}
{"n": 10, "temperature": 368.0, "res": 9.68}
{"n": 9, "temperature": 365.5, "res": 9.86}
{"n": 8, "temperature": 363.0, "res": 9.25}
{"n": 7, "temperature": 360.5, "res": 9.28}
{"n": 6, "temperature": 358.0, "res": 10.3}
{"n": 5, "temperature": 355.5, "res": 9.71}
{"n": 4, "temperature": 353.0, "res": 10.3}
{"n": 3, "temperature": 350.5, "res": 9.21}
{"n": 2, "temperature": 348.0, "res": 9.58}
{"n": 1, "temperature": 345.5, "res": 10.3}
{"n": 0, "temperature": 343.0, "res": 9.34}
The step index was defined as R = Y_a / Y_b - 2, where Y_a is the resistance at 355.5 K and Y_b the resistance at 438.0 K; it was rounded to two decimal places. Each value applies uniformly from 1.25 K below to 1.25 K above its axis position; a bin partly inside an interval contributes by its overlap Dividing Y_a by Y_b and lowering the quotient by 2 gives -1.06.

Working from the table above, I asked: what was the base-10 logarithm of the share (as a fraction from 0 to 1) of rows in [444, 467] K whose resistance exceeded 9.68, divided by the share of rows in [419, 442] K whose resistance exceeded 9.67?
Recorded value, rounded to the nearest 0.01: -0.18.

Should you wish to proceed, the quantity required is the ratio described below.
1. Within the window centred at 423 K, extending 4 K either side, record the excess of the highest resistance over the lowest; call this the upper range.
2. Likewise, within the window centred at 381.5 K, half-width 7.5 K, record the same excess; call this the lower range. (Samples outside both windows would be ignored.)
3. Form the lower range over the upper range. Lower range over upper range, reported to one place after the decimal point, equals 8.0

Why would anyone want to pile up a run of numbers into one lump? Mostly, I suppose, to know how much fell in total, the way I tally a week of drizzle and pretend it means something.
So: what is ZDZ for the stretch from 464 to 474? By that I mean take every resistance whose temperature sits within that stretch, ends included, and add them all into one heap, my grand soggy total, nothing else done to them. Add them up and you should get 40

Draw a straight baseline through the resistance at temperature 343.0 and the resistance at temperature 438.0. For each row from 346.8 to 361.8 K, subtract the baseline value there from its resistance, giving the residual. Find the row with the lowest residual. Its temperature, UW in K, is 360.5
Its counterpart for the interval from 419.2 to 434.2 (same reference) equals 428.0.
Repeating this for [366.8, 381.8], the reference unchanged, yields 370.5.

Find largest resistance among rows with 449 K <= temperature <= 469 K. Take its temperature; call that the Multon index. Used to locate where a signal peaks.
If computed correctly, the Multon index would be 468.0 K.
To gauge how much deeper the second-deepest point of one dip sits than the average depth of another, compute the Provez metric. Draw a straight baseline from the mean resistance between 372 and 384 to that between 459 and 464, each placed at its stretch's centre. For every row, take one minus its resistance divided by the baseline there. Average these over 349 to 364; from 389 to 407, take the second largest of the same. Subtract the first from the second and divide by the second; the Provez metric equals 1.7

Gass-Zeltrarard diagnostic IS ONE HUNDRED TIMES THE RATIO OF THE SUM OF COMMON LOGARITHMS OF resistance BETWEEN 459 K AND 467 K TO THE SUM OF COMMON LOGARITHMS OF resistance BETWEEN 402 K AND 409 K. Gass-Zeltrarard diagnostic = 100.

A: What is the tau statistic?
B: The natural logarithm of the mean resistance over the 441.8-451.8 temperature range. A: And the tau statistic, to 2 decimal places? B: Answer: 2.23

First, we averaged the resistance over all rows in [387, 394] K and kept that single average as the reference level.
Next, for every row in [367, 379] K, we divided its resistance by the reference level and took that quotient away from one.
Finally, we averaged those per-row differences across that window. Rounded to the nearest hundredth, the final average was 0.04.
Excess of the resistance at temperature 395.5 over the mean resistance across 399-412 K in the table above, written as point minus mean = -0.47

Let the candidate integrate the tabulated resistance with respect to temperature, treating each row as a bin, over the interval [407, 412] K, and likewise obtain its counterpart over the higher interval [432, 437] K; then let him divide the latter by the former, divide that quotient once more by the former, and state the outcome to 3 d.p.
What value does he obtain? 0.018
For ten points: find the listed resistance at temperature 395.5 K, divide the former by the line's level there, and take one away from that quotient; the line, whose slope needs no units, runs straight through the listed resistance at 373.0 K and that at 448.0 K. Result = -0.02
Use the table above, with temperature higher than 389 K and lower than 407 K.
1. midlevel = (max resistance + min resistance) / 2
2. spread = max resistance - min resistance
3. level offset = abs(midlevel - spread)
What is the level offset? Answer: 8.8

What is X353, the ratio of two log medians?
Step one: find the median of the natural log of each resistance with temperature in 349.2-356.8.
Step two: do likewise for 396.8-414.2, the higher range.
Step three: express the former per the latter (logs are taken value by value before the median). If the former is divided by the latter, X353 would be 0.99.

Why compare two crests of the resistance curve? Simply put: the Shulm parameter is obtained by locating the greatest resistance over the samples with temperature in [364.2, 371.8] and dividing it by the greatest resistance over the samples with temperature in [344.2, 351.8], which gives 0.96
